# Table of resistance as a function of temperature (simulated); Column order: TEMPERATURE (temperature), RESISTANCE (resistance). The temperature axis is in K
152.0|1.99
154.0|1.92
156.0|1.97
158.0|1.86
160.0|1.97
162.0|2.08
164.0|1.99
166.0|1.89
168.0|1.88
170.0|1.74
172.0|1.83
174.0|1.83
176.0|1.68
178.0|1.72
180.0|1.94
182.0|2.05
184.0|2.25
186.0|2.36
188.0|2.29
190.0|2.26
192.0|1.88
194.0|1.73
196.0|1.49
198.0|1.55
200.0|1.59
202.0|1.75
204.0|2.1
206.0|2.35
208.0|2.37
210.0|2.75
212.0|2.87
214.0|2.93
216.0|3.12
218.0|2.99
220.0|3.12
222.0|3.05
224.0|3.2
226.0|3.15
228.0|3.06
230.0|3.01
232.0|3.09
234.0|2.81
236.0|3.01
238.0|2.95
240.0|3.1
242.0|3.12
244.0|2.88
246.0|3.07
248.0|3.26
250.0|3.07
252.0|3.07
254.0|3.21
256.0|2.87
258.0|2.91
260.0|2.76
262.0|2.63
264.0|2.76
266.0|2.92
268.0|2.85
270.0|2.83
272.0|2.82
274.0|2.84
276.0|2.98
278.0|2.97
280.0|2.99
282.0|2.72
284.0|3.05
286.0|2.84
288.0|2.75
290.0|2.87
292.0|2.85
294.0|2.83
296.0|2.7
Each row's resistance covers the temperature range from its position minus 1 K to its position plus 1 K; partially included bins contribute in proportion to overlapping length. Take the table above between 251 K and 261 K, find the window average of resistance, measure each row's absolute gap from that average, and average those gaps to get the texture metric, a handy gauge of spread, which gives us 0.14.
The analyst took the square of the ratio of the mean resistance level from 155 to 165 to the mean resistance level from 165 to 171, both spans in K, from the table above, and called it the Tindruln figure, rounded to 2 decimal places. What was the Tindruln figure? 1.16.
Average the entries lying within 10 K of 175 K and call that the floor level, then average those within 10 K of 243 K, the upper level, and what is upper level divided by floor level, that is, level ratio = 1.61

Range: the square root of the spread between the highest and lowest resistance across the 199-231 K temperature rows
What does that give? 1.27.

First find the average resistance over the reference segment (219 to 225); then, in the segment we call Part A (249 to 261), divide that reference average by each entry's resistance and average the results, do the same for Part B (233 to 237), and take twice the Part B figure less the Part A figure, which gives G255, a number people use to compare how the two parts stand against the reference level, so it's 1.1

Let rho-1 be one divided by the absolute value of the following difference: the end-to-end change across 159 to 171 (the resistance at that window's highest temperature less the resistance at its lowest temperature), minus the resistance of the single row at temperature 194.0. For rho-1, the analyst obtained 0.51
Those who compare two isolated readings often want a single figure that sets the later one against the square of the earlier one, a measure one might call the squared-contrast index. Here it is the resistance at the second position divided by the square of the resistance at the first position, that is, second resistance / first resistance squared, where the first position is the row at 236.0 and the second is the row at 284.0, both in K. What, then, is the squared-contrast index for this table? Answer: 0.34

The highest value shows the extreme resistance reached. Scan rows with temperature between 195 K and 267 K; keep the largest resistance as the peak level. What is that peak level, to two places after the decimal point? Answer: 3.26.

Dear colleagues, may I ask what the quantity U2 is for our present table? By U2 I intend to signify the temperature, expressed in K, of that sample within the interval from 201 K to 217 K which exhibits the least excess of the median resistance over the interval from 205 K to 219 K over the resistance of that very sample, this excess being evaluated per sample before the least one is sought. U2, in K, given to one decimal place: 216.0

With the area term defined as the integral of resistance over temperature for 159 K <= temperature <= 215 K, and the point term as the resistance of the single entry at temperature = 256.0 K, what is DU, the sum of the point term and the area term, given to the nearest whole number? 117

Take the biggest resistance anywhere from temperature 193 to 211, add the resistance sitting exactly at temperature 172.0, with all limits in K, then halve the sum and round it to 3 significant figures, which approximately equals 2.29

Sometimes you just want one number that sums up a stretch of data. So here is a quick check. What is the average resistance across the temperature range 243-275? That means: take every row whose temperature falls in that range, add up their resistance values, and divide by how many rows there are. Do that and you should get 2.9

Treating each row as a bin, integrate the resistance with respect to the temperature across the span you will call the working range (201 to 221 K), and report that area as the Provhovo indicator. 53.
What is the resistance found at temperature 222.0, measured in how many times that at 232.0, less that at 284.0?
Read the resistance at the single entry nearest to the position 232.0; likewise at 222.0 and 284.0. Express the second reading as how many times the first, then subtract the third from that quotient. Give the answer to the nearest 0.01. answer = -2.06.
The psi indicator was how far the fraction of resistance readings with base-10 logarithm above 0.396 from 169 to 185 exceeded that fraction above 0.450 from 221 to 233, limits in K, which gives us -1.0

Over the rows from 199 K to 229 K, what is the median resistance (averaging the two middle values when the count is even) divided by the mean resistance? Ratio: 1.088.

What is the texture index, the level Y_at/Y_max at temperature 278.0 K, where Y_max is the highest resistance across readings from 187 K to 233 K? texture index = 0.93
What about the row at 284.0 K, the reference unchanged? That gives 0.95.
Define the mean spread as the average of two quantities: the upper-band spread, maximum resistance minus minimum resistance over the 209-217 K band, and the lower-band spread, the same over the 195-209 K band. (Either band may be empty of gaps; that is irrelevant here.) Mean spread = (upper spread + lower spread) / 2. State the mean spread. 0.6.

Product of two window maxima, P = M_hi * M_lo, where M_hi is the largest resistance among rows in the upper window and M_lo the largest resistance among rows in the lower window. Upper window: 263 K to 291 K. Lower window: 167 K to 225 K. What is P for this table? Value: 9.8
